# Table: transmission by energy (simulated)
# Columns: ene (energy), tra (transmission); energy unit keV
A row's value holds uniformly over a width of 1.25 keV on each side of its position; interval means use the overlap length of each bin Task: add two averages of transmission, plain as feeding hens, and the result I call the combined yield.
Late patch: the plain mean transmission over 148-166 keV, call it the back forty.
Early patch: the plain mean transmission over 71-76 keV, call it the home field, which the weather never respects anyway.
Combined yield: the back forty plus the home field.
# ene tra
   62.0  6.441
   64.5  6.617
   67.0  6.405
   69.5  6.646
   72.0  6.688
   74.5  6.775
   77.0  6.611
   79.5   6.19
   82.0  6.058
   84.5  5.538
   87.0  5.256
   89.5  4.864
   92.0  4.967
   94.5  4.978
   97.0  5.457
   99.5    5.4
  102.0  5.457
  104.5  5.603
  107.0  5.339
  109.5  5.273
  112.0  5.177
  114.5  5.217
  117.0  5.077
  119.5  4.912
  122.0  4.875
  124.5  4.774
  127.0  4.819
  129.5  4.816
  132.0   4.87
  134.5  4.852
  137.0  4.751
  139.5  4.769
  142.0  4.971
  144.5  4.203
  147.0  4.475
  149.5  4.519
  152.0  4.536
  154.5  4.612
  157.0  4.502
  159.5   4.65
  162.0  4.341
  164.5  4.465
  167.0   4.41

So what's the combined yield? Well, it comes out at 11.2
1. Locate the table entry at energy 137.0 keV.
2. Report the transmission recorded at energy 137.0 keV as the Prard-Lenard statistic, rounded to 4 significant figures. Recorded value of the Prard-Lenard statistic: 4.751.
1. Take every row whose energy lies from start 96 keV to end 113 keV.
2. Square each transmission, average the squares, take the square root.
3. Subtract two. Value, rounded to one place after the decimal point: 3.4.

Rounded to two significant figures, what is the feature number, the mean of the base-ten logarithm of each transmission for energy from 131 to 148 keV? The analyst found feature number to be 0.67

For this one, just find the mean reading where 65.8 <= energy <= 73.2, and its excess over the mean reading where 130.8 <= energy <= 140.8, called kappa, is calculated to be 1.8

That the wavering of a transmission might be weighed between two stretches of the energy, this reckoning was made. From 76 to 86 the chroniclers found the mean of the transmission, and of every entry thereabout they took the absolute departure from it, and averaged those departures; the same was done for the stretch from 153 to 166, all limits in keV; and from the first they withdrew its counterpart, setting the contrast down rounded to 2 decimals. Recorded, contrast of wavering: 0.21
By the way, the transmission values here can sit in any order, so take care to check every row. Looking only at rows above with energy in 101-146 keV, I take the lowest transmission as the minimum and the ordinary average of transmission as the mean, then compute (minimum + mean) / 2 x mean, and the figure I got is 22.9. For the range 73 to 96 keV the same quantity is 30.1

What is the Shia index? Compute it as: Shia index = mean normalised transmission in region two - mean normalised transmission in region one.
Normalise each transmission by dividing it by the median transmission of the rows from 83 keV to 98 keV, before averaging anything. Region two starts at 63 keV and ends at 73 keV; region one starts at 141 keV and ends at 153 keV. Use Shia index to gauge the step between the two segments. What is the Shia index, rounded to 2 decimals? 0.40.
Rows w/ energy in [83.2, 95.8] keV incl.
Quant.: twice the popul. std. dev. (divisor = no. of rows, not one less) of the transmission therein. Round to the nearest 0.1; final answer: 0.5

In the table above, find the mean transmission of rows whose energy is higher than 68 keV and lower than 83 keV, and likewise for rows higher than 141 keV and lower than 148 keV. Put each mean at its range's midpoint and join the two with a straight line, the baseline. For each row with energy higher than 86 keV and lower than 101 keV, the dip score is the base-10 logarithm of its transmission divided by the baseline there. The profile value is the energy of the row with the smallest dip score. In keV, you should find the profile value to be 89.5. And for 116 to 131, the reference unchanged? 124.5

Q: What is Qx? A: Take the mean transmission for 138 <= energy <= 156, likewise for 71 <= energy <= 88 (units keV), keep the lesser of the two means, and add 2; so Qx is 6.58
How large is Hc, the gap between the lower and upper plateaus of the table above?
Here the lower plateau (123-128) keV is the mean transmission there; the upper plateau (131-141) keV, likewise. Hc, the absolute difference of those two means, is 0.01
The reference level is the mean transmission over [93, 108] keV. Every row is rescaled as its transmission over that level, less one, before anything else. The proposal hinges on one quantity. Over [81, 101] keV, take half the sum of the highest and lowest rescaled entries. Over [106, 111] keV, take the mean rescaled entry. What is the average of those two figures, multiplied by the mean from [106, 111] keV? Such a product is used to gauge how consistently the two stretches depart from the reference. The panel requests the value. 0.0000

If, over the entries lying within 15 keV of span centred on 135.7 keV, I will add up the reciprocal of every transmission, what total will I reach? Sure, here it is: 1.24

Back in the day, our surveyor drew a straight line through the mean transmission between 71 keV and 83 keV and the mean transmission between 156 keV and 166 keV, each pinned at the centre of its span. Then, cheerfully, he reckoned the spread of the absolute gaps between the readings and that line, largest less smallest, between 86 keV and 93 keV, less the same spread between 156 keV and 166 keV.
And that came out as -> 0.3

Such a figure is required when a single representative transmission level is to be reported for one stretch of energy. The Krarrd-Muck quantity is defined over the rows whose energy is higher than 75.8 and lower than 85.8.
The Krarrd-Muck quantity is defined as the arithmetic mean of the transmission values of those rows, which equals 6.1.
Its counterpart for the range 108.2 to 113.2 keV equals 5.2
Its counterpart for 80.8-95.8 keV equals 5.3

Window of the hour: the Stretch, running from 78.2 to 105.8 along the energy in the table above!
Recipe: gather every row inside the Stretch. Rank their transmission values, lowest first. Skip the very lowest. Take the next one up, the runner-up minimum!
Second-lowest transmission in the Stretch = 4.967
